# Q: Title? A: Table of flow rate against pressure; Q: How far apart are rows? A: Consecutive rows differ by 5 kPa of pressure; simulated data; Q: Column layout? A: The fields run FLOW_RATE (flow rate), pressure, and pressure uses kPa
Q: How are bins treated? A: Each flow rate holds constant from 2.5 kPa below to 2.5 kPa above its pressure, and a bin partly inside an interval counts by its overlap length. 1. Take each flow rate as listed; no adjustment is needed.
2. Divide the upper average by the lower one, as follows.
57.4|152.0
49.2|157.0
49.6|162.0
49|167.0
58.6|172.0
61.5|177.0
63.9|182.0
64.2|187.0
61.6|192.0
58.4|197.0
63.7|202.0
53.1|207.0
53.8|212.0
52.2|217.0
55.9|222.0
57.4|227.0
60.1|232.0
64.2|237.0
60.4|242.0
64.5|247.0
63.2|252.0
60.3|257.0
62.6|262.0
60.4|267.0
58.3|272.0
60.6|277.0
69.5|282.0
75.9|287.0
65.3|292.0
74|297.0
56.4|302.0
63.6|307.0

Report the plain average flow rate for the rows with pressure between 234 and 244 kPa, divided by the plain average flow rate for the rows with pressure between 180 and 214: 1.04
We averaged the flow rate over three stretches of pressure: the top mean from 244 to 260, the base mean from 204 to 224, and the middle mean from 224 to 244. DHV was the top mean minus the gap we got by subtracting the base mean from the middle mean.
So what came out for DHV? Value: 56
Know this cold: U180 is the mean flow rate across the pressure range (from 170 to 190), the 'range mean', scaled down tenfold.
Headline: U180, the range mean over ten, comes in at 6.2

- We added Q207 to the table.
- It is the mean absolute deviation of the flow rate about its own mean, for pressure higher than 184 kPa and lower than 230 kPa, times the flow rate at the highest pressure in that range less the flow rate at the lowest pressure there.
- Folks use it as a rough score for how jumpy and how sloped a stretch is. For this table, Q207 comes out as -25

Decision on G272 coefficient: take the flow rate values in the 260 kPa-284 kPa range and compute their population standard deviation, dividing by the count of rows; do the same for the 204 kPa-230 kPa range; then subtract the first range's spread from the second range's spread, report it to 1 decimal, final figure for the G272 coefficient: -2.0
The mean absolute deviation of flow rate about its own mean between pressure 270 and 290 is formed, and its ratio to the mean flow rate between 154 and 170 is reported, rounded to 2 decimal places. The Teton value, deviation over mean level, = 0.13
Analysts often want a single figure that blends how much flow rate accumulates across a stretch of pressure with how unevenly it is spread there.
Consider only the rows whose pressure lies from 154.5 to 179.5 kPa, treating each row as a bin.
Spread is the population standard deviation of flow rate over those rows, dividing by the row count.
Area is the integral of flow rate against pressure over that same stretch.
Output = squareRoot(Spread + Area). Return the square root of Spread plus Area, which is 36.7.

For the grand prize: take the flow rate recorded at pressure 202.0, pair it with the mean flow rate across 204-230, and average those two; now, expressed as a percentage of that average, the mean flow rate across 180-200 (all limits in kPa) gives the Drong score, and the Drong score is 105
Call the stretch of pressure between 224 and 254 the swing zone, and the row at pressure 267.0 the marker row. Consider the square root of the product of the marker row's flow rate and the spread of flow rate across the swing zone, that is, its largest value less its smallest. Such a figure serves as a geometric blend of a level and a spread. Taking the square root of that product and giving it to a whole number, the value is 21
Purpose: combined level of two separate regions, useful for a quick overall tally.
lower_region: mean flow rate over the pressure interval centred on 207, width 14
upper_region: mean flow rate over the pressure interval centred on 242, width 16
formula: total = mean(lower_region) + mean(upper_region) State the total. 120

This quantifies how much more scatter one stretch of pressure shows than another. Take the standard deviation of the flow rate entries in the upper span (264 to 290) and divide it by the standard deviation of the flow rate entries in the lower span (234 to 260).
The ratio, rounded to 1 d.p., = 3.7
